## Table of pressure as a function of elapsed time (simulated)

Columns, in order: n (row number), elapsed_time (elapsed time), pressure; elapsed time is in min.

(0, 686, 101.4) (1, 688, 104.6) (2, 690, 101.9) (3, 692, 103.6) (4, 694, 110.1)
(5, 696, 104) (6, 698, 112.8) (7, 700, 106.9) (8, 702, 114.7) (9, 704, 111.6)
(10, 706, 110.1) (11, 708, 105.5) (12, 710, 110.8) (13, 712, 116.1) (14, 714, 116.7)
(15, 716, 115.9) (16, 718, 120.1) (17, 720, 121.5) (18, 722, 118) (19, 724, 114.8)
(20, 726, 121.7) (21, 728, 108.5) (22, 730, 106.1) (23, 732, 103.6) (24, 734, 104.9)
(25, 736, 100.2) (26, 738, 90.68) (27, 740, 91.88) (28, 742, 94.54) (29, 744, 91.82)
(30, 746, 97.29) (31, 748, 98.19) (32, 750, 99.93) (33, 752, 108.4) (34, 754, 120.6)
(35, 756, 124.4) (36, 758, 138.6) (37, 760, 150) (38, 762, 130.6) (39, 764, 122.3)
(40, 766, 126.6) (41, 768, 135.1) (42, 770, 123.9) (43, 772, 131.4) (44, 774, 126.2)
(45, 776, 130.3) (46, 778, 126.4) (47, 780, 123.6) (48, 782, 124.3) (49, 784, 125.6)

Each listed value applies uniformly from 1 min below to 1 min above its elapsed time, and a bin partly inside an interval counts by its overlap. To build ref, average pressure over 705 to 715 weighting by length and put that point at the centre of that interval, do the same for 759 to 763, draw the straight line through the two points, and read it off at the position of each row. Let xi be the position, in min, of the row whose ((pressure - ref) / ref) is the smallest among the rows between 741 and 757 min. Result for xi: 744 min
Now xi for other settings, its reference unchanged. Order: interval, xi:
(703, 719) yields 708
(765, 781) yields 780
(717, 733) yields 732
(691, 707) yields 696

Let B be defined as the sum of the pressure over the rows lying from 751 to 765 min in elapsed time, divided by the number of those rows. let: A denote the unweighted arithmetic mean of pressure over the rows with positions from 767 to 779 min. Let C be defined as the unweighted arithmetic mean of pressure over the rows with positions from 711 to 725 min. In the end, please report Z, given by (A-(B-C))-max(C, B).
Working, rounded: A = 129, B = 128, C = 118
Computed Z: -9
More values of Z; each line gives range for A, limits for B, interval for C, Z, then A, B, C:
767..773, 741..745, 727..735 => 37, 130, 93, 106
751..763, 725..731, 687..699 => 11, 129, 112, 106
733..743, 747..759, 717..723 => -19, 96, 115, 120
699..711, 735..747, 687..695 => 16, 110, 94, 105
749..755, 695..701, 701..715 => 2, 110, 108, 112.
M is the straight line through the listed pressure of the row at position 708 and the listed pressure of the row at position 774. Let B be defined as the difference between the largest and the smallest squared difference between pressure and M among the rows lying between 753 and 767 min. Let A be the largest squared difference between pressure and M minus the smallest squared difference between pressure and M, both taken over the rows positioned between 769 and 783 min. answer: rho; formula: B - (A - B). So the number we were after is 1555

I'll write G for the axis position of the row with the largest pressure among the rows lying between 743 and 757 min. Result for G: 756 min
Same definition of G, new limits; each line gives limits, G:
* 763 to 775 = 768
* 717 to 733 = 726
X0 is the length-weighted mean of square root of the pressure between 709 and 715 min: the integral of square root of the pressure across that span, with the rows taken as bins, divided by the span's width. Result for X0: 10.7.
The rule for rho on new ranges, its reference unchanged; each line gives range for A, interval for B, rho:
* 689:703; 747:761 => 1470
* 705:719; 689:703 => 106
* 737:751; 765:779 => -40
